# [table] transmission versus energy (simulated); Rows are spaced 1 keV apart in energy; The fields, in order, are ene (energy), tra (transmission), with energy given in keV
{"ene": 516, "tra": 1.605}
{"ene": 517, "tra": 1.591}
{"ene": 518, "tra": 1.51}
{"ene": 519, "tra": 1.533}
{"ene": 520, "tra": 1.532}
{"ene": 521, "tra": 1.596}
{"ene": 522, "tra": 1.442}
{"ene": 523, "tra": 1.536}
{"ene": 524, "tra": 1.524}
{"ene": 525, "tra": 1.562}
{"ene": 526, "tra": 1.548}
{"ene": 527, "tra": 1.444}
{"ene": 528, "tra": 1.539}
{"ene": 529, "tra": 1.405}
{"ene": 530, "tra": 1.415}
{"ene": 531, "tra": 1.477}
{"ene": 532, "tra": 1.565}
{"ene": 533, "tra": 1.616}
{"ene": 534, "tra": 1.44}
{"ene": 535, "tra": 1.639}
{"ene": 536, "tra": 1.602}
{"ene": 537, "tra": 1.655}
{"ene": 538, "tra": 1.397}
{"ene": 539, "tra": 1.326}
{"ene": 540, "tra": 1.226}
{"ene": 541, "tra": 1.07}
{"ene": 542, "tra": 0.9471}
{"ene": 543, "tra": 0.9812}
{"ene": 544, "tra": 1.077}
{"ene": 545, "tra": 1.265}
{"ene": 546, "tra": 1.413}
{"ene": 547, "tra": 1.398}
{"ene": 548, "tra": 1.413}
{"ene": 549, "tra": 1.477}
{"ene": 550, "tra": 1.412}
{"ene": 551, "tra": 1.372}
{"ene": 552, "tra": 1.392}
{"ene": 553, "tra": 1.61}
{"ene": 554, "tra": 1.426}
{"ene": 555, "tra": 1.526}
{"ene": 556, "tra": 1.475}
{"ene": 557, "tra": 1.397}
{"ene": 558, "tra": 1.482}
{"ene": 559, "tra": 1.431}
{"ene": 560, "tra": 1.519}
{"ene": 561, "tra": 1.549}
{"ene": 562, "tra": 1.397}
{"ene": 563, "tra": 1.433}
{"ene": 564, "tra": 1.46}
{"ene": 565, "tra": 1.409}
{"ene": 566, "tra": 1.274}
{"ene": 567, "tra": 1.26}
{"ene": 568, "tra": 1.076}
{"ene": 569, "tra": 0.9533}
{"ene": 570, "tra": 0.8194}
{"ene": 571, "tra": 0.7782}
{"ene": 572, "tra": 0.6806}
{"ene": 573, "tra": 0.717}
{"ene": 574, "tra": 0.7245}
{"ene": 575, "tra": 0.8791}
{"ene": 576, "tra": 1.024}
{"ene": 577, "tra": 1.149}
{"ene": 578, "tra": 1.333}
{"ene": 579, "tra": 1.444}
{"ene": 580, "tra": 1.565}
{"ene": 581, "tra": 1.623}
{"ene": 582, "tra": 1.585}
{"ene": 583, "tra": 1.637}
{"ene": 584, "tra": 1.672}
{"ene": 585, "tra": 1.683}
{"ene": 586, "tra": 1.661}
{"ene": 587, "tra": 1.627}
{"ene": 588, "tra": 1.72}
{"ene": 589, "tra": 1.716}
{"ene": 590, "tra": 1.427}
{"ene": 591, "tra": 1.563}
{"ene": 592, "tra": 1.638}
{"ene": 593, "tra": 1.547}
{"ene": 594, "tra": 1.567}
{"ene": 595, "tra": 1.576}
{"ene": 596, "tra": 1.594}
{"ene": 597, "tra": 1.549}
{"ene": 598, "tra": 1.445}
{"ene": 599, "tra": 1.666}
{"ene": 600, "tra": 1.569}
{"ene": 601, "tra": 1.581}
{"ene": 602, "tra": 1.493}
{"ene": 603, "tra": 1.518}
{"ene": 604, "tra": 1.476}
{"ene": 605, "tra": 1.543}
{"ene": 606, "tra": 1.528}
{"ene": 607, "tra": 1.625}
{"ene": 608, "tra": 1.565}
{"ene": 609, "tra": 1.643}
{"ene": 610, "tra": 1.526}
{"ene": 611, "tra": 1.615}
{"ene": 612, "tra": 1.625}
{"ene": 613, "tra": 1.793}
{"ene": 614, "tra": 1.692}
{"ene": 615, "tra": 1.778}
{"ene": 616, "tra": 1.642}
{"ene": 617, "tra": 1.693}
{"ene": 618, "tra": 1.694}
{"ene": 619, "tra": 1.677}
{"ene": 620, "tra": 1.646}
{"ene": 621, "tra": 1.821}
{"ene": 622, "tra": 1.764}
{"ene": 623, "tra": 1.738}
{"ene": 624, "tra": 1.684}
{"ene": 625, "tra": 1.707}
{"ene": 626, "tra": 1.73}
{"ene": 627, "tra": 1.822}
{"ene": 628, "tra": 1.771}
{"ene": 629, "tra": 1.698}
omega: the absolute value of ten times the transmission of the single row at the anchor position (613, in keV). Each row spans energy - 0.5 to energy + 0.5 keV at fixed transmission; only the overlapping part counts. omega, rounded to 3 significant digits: 17.9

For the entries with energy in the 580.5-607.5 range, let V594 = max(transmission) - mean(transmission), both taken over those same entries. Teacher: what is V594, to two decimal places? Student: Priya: 0.13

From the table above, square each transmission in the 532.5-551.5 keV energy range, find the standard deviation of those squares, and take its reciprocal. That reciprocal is 1.8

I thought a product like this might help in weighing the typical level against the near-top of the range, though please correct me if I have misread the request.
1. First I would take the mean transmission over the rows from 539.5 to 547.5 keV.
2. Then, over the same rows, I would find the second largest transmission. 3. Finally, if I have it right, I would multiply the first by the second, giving 1.64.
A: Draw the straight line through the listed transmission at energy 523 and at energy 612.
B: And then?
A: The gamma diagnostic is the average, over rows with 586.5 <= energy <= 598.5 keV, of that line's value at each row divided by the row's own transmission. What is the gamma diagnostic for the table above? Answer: 1.02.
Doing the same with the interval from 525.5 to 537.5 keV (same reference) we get 1.01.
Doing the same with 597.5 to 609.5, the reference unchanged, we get 1.04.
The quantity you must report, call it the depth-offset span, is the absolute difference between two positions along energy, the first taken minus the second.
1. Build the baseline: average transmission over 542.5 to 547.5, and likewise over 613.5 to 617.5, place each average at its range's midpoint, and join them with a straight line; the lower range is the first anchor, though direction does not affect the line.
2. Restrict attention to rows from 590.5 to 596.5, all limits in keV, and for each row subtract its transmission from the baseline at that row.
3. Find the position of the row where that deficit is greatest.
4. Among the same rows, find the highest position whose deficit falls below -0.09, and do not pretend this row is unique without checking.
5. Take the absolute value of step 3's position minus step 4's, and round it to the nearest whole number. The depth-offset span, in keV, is 1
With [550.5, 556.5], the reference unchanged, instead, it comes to 5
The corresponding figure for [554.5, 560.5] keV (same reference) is 3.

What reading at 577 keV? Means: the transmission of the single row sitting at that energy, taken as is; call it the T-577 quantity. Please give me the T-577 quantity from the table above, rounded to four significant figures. 1.149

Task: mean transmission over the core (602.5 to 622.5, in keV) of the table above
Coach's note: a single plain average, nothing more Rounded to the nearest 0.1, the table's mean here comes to 1.6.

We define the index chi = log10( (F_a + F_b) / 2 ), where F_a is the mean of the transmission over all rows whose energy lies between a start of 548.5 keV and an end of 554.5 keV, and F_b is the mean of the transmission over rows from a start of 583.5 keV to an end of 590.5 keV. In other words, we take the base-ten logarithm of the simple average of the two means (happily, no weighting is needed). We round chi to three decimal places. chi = 0.189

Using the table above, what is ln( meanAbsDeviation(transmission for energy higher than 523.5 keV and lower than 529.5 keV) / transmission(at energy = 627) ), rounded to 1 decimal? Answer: -3.5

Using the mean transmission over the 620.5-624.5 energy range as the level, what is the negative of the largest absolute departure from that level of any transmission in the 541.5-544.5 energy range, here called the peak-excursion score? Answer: -0.80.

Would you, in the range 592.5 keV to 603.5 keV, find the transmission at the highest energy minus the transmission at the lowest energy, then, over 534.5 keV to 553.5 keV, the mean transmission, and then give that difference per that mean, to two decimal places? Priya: -0.02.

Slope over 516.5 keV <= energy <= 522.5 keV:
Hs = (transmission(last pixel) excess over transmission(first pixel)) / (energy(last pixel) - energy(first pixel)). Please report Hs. -0.030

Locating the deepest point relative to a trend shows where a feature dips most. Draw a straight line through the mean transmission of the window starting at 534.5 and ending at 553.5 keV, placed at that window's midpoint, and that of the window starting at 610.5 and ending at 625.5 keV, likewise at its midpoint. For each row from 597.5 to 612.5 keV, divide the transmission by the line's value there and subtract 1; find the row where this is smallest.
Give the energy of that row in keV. 598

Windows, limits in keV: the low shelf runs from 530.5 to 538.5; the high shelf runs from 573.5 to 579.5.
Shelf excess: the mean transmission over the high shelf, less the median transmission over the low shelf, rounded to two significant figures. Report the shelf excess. -0.49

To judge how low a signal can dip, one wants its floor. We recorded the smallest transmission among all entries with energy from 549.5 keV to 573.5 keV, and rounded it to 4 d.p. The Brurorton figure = 0.6806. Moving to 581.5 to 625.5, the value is 1.4270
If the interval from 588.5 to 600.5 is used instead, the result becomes 1.4270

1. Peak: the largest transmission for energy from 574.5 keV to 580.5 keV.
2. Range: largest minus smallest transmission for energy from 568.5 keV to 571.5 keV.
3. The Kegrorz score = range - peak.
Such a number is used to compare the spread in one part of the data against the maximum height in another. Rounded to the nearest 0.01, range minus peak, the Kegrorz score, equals -1.39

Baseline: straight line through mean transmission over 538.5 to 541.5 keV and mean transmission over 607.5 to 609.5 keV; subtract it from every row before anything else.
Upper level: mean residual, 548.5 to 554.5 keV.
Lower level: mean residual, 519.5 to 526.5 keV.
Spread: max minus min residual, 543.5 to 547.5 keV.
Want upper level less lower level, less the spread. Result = -0.58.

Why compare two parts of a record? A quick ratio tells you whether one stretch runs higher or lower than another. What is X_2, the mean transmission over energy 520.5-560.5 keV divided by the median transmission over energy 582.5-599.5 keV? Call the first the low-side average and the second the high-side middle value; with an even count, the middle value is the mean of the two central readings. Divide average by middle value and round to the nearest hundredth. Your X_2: 0.88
